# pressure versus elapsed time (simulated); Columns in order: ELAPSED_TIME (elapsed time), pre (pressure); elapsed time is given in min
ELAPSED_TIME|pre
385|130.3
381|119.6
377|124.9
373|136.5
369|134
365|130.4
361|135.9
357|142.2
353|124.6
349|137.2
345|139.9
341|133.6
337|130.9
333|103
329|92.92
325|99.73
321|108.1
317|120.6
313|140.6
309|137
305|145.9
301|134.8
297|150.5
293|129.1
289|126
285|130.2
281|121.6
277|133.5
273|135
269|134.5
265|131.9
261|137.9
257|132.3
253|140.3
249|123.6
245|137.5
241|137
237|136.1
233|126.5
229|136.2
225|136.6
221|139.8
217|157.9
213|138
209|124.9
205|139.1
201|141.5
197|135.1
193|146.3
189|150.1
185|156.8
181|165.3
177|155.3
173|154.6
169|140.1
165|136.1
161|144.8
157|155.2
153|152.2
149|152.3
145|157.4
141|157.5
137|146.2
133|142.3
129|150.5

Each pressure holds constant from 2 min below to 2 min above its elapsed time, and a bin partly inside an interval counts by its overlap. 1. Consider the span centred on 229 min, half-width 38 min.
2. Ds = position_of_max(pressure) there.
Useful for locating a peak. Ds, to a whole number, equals 217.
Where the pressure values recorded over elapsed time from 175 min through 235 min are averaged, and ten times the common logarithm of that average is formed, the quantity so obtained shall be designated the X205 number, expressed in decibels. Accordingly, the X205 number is 21.6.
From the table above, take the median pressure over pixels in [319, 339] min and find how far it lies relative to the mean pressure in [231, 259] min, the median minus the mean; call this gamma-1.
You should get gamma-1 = -30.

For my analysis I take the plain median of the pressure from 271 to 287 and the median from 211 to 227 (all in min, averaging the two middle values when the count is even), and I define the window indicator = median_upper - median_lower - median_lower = -146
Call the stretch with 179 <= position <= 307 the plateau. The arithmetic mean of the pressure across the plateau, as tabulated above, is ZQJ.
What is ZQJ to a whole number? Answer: 138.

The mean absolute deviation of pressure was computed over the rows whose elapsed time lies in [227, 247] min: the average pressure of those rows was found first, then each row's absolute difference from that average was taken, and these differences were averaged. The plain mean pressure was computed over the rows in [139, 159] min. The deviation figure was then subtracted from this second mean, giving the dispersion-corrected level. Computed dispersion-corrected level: 152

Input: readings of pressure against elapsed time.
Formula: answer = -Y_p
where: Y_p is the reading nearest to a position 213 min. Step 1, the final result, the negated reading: -138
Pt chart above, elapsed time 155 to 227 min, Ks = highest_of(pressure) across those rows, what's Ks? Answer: 165.3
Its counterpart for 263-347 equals 150.5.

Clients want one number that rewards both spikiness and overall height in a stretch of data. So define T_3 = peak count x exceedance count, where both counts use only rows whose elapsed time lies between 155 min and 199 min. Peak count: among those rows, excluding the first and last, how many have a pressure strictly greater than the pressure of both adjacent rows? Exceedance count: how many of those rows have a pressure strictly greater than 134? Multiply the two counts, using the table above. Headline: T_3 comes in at 11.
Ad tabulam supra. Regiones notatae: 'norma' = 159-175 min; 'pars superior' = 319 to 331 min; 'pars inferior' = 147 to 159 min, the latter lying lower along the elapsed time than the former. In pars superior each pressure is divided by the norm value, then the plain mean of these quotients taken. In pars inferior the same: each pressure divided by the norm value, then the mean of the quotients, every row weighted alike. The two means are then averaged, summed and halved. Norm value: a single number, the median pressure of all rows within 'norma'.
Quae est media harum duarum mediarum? 0.89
